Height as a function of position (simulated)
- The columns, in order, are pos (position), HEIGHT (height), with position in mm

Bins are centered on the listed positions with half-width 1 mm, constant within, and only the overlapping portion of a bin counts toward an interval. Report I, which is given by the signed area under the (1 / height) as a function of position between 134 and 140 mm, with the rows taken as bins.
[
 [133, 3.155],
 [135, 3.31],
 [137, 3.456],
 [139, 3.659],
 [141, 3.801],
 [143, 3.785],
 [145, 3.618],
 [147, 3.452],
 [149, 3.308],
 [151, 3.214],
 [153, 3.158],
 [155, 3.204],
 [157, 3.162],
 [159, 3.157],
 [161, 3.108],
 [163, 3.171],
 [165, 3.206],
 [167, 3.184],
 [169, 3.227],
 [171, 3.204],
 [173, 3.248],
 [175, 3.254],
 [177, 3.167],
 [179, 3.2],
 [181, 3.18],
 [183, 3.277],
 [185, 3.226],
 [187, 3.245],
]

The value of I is 1.73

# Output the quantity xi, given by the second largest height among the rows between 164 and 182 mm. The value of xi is 3.248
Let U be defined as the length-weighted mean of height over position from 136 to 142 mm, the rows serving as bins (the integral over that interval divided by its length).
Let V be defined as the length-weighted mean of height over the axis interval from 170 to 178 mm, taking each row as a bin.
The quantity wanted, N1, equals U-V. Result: 0.4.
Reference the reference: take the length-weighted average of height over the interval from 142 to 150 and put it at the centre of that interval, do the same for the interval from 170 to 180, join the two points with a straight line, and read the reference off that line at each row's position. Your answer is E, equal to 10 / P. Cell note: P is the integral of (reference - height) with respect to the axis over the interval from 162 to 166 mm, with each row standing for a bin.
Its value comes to 17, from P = 0.6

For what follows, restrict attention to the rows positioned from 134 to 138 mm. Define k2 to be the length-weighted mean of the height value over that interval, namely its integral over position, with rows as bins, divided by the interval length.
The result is 3.38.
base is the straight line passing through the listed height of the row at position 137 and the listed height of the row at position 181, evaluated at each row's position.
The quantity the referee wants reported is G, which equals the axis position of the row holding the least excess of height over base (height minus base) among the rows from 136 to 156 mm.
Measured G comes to 153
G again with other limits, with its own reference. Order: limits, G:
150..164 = 153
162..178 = 163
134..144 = 135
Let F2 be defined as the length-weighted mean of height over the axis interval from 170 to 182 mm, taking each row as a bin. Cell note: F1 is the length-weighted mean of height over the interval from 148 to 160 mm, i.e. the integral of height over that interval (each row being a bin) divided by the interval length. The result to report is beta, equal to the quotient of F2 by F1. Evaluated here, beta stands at 1.00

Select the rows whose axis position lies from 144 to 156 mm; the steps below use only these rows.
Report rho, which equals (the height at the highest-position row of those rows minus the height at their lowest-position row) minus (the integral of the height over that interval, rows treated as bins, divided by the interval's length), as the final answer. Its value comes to -3.74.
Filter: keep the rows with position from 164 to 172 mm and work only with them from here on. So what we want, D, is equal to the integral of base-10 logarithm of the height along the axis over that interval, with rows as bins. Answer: 4.05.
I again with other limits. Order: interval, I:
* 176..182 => 1.89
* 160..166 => 1.90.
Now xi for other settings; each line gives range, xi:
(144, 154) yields 3.452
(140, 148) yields 3.785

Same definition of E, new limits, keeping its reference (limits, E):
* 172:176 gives -99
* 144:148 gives 435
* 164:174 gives 15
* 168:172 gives 45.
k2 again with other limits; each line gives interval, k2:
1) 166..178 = 3.21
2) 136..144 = 3.68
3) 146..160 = 3.24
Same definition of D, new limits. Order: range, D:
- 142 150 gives 4.39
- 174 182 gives 4.04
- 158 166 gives 4.00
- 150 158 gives 4.02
